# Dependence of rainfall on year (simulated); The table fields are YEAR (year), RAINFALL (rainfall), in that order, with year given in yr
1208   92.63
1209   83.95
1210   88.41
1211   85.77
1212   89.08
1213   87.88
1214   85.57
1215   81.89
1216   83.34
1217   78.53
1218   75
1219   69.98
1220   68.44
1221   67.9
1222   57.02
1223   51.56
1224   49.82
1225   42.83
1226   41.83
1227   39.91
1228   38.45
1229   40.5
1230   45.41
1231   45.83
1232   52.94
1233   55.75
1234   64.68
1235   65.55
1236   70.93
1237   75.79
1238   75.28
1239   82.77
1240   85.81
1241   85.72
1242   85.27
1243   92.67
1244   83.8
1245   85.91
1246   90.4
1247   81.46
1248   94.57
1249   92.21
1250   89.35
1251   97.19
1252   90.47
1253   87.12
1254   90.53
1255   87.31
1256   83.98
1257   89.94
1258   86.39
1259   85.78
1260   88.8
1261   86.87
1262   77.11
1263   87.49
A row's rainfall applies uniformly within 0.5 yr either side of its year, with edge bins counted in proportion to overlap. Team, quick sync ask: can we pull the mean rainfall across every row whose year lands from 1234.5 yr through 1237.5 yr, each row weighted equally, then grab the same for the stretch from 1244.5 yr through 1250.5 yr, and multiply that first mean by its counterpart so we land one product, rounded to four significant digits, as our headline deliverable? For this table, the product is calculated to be 6296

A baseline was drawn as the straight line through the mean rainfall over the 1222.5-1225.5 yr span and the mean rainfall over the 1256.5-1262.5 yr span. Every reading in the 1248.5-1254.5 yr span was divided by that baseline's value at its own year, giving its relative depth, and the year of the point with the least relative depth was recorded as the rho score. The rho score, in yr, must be 1253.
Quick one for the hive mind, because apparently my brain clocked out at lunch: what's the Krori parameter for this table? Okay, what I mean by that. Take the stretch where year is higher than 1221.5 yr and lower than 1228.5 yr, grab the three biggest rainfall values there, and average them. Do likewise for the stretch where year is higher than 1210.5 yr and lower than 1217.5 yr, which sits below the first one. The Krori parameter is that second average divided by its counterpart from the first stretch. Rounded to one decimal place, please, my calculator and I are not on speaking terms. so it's 1.7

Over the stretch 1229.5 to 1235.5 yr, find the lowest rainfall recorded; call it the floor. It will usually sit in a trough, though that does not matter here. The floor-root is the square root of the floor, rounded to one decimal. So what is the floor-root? 6.7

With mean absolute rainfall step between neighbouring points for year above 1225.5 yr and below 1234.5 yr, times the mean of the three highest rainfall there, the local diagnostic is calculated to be 214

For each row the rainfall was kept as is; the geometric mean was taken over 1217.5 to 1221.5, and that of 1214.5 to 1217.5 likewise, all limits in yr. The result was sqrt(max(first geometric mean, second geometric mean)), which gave 9.01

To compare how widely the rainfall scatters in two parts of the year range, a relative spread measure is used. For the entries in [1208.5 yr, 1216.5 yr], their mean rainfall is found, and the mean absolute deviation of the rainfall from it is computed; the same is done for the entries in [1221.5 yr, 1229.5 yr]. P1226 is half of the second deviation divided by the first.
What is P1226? 1.4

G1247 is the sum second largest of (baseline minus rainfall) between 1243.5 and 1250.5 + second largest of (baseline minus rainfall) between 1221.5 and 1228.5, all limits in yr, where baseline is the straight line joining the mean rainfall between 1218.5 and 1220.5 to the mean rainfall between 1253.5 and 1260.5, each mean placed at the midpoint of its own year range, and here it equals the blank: 30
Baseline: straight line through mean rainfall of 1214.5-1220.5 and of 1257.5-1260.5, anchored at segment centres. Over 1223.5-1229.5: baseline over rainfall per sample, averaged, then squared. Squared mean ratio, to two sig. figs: 3.5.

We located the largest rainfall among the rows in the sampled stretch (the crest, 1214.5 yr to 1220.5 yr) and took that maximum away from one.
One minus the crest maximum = -82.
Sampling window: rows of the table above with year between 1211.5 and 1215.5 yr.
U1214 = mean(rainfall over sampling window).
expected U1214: 86.1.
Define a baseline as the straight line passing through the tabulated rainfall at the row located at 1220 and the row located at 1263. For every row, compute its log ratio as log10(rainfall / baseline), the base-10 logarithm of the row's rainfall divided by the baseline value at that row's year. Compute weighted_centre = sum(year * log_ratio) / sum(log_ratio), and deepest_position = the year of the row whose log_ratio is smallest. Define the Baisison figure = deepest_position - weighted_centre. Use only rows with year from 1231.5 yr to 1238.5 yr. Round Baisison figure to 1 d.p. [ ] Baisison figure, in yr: -1.4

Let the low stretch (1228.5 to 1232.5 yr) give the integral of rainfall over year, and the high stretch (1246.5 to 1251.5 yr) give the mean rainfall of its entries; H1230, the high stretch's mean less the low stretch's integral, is -94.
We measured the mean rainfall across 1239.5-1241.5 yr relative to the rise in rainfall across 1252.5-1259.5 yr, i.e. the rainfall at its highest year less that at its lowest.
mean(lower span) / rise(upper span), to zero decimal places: -64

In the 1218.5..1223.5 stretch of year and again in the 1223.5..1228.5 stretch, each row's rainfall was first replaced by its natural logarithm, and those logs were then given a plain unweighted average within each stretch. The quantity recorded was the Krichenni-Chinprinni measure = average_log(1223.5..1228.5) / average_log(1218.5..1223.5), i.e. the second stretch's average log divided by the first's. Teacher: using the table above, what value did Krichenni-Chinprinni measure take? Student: 0.91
